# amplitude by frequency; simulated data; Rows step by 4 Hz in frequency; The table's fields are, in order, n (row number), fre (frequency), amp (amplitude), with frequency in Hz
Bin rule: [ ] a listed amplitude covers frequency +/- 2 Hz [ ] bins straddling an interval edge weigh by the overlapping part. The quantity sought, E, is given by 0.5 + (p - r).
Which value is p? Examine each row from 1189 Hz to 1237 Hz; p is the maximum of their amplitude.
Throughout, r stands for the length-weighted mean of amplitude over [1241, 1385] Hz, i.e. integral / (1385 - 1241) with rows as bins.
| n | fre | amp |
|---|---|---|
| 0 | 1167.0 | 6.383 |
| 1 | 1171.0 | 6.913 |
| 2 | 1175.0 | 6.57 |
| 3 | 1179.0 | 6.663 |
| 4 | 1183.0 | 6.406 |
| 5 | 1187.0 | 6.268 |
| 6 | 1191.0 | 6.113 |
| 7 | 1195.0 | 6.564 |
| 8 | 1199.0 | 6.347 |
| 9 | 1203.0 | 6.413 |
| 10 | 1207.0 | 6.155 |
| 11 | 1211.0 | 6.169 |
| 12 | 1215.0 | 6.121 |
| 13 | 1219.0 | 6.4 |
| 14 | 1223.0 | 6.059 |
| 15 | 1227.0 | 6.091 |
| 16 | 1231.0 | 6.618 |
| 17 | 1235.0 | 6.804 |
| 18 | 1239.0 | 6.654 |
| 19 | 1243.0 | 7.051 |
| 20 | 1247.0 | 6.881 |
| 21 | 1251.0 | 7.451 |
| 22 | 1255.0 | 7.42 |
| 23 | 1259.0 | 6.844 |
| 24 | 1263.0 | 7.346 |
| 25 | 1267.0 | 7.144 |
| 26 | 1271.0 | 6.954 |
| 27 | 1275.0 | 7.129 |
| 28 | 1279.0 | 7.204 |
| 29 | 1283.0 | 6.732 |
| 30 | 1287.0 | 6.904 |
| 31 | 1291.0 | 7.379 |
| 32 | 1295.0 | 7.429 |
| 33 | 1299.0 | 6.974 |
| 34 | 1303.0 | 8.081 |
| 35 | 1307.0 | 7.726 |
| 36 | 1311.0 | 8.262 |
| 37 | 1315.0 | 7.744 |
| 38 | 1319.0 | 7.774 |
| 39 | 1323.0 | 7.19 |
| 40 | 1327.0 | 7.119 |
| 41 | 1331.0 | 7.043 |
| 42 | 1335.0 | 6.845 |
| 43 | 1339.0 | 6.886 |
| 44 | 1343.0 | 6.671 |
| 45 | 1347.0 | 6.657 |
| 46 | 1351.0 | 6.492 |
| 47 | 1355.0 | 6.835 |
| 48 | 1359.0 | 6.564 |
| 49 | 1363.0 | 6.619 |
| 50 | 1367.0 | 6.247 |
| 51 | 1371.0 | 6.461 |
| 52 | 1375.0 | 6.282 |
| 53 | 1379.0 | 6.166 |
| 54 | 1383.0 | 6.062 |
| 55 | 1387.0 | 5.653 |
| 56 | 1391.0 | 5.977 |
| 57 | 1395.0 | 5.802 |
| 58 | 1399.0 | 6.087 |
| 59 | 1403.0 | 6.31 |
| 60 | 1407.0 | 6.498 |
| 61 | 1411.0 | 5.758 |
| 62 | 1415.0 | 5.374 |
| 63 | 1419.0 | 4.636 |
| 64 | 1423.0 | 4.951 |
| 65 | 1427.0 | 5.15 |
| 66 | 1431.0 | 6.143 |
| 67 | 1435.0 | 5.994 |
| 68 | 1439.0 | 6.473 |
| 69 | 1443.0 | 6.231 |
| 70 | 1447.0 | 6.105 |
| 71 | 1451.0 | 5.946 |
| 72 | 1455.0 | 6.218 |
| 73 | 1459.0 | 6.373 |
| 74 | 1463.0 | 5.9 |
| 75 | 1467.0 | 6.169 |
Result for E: 0.3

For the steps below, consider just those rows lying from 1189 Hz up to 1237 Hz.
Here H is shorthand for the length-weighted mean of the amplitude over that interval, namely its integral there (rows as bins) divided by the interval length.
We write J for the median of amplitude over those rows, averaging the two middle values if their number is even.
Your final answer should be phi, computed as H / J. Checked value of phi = 1.01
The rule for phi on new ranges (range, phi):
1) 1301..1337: 0.97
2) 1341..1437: 0.98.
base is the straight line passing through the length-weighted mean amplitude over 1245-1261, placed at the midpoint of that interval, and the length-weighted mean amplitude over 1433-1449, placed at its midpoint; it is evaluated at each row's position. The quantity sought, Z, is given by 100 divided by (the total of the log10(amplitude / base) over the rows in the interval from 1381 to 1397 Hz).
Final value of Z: -600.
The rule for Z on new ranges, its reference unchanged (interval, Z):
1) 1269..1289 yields -9155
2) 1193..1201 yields -817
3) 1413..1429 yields -253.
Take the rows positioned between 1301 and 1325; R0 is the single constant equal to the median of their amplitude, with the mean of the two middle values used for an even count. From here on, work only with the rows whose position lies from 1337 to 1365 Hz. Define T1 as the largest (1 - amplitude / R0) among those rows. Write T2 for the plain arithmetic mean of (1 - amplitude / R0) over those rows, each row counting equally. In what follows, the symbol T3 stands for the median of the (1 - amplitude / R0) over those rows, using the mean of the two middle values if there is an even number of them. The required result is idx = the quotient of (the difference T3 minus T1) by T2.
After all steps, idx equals -0.15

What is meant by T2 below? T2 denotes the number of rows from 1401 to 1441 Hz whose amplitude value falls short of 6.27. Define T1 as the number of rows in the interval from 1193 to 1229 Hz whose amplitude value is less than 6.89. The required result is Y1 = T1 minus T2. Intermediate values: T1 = 9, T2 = 7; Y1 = 2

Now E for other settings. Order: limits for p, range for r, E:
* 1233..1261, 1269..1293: 0.9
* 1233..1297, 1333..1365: 1.3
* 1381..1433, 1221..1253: 0.3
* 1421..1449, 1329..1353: 0.2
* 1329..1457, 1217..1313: 0.5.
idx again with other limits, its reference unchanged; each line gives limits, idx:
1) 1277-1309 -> -1.23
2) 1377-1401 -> -0.20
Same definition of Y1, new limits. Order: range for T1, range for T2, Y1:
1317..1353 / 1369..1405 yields -1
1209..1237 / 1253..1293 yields 7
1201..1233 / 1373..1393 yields 4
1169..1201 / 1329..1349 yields 7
